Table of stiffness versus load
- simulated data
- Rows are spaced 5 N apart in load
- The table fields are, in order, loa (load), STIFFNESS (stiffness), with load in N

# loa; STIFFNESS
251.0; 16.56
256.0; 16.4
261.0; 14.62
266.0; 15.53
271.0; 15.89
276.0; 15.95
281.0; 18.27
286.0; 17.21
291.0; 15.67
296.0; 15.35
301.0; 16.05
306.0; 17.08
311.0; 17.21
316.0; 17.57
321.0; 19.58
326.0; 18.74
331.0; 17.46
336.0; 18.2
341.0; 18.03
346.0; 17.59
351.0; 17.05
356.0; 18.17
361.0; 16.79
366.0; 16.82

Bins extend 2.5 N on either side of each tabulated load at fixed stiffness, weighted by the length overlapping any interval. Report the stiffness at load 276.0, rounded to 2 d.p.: 15.95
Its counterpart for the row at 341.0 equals 18.03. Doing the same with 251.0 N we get 16.56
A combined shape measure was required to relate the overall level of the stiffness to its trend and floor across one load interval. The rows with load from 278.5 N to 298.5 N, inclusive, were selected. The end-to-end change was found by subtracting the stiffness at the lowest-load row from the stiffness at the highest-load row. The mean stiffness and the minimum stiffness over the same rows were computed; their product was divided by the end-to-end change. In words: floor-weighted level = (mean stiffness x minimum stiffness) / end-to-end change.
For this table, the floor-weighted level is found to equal -87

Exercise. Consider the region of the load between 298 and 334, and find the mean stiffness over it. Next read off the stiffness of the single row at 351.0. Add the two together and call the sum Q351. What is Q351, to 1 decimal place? 34.7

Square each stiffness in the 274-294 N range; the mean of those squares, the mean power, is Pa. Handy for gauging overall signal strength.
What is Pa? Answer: 282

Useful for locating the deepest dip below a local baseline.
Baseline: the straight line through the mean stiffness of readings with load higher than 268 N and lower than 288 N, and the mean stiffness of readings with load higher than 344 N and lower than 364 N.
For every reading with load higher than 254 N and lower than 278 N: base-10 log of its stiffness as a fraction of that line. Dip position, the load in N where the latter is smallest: 261.0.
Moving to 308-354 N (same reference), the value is 351.0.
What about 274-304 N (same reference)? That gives 296.0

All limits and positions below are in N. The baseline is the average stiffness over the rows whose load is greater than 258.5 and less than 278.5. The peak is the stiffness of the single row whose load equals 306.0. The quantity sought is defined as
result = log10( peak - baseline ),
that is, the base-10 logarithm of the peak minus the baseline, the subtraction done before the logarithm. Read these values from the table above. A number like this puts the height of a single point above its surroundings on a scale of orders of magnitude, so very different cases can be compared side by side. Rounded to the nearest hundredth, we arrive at 0.20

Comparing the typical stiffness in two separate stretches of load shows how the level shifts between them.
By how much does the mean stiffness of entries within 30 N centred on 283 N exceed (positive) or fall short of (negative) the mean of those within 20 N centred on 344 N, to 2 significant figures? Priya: -1.3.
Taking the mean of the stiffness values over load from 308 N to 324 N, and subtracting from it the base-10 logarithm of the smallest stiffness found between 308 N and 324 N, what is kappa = 16.9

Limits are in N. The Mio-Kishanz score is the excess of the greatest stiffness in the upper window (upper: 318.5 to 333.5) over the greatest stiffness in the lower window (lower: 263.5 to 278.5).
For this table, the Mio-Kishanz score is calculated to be 3.6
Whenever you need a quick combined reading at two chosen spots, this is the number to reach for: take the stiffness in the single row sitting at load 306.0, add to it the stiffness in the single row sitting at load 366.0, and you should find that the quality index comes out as 33.9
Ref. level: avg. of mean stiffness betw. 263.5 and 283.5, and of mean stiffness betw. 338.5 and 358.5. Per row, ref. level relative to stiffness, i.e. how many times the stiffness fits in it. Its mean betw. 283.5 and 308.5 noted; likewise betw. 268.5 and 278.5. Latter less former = 0.021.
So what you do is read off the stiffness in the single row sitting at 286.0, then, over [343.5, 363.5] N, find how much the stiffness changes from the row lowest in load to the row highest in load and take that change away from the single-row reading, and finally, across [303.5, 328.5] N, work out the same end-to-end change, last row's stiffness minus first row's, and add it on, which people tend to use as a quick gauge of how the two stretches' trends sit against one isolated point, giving 19.7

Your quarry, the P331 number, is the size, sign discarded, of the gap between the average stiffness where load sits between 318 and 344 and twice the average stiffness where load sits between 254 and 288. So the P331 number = 14.1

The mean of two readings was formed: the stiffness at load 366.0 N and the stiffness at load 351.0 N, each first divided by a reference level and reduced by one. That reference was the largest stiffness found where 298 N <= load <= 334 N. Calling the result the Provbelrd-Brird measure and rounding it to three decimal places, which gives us -0.135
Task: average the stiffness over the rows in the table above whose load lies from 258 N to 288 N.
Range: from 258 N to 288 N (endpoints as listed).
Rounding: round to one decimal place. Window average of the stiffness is 16.2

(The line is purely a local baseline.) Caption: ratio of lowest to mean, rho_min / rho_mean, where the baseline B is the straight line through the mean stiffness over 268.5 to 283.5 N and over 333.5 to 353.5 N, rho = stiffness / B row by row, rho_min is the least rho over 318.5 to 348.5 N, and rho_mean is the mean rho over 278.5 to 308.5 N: 1.01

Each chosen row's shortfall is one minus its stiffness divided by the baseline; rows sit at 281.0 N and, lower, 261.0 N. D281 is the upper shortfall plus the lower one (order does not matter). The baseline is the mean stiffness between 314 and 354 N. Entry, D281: 0.176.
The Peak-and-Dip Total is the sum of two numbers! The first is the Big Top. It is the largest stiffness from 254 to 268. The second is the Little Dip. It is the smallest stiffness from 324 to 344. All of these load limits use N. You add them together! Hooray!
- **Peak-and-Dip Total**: 33.9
